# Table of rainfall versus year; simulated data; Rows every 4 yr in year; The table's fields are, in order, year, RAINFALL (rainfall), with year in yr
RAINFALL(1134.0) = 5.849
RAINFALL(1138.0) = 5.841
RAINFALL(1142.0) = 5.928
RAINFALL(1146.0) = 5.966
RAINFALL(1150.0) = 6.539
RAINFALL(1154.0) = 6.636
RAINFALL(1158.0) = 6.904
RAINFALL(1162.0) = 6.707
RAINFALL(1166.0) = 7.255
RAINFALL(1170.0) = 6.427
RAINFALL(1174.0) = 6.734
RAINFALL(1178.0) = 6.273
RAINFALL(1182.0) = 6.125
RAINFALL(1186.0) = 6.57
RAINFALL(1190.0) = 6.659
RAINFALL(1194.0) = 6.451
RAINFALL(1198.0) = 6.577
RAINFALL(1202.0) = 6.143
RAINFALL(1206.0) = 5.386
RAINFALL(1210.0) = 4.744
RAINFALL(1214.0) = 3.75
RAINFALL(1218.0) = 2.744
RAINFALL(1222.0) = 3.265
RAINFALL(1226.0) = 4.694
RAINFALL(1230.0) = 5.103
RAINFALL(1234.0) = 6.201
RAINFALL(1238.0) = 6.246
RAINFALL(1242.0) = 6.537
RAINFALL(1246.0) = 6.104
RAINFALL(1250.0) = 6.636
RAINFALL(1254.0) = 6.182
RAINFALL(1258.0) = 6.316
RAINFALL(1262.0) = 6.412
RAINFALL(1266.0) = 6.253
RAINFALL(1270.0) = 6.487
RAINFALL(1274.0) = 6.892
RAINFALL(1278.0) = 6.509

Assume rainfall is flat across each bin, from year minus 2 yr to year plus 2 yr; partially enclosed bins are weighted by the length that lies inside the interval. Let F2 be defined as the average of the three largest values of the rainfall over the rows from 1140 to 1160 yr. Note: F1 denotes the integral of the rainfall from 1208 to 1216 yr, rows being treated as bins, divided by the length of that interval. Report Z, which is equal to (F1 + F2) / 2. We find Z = 5.47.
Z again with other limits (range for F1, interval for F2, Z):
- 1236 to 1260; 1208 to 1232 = 5.59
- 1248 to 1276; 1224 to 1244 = 6.39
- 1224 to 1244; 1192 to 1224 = 6.07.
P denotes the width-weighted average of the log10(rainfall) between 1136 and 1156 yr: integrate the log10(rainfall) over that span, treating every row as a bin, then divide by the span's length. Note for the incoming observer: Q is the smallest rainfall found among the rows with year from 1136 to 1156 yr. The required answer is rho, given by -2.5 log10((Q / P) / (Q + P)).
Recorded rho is -0.117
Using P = 0.790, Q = 5.841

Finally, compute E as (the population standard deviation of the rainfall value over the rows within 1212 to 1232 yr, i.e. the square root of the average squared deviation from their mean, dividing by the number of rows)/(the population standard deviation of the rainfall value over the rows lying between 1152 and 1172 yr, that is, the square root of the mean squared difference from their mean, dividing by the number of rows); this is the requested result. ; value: 3.1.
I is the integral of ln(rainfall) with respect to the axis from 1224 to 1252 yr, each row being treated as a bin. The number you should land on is 49.6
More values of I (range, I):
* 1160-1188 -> 52.7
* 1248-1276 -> 52.2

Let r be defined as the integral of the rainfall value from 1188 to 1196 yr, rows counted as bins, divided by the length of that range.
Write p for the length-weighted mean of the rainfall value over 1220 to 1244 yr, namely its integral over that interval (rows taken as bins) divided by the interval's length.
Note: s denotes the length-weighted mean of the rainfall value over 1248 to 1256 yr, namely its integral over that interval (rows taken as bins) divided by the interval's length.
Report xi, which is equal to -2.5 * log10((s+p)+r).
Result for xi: -3.16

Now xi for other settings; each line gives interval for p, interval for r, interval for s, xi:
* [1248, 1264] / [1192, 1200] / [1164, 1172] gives -3.24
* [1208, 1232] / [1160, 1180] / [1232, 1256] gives -3.08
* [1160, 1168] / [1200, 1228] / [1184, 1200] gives -3.13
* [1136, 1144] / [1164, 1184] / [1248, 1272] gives -3.19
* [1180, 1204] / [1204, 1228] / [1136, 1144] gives -3.04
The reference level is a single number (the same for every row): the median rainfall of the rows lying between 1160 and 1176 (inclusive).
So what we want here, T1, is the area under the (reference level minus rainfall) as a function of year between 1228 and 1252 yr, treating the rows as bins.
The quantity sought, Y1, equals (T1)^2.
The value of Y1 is 196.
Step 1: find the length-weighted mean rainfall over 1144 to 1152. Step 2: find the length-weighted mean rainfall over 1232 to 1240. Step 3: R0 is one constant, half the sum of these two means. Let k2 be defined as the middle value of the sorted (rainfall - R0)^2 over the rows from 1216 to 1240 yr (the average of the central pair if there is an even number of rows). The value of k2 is 1.84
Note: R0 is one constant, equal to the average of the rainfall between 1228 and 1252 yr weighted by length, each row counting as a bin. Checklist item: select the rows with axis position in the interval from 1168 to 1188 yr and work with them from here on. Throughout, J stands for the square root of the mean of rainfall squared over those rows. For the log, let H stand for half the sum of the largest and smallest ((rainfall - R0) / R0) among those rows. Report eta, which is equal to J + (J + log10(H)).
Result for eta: 11.5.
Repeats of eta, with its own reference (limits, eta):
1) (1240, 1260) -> 11.3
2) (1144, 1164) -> 11.8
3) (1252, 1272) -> 11.2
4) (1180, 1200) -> 11.6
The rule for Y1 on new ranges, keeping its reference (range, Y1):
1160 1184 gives 10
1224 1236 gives 277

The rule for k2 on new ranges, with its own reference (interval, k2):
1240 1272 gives 0.02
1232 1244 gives 0.00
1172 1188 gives 0.06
